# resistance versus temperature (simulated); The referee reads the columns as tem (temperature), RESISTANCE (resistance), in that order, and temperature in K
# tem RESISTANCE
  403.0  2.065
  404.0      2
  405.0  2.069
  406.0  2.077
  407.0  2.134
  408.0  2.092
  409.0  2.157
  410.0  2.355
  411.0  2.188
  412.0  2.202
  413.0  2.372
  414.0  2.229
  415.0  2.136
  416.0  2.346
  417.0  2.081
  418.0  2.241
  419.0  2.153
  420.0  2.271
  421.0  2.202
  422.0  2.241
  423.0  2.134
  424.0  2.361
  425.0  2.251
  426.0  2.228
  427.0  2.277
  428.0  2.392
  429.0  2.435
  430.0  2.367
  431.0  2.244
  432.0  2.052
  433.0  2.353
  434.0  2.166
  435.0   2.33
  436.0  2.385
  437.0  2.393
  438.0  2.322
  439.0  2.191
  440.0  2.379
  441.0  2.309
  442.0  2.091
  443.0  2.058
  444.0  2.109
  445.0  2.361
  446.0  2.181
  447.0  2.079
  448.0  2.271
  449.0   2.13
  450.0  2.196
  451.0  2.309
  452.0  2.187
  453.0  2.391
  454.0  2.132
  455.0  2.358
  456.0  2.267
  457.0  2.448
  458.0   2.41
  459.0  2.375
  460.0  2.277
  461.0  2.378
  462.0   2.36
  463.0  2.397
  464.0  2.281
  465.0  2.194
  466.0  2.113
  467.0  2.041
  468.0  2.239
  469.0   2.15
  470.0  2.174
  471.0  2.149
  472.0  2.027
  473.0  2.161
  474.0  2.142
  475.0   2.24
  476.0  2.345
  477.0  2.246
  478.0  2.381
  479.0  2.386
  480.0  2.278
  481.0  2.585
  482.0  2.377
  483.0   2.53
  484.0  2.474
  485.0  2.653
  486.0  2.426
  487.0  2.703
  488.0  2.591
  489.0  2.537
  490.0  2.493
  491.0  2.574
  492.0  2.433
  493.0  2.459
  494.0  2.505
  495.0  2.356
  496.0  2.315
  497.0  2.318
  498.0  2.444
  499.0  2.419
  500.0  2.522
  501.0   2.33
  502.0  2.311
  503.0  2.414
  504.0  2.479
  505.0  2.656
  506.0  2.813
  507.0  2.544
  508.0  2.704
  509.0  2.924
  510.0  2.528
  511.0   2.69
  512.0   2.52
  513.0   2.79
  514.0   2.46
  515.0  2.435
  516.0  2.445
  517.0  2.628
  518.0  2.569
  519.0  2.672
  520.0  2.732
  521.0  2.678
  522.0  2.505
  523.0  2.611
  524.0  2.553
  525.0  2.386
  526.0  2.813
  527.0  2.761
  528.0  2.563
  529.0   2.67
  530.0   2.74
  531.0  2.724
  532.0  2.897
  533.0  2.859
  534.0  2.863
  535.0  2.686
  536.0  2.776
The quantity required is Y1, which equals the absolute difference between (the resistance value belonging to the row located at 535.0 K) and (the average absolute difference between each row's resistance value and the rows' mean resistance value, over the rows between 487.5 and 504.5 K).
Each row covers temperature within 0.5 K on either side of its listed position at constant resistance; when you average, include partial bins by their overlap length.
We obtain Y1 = 2.6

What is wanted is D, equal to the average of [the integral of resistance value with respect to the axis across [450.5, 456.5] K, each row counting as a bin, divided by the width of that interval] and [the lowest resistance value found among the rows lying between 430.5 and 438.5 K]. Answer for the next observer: 2.16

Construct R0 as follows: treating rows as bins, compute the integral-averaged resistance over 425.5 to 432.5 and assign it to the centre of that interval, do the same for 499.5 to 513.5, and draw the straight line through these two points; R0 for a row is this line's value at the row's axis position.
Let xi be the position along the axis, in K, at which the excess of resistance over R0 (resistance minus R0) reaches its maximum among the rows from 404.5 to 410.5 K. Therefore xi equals 410.0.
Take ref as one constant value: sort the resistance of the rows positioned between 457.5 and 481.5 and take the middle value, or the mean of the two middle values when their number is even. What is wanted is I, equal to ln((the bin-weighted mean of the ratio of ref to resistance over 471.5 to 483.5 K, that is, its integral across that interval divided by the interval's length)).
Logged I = -0.02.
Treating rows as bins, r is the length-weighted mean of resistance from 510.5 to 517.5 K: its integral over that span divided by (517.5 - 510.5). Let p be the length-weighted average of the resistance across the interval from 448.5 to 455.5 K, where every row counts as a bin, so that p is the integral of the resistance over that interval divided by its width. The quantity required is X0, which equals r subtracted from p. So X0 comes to -0.32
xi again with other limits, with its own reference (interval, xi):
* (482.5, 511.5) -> 509.0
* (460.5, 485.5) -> 485.0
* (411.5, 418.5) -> 413.0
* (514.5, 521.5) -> 520.0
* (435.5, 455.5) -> 437.0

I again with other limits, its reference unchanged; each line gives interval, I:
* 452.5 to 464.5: -0.03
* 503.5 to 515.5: -0.15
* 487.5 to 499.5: -0.08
